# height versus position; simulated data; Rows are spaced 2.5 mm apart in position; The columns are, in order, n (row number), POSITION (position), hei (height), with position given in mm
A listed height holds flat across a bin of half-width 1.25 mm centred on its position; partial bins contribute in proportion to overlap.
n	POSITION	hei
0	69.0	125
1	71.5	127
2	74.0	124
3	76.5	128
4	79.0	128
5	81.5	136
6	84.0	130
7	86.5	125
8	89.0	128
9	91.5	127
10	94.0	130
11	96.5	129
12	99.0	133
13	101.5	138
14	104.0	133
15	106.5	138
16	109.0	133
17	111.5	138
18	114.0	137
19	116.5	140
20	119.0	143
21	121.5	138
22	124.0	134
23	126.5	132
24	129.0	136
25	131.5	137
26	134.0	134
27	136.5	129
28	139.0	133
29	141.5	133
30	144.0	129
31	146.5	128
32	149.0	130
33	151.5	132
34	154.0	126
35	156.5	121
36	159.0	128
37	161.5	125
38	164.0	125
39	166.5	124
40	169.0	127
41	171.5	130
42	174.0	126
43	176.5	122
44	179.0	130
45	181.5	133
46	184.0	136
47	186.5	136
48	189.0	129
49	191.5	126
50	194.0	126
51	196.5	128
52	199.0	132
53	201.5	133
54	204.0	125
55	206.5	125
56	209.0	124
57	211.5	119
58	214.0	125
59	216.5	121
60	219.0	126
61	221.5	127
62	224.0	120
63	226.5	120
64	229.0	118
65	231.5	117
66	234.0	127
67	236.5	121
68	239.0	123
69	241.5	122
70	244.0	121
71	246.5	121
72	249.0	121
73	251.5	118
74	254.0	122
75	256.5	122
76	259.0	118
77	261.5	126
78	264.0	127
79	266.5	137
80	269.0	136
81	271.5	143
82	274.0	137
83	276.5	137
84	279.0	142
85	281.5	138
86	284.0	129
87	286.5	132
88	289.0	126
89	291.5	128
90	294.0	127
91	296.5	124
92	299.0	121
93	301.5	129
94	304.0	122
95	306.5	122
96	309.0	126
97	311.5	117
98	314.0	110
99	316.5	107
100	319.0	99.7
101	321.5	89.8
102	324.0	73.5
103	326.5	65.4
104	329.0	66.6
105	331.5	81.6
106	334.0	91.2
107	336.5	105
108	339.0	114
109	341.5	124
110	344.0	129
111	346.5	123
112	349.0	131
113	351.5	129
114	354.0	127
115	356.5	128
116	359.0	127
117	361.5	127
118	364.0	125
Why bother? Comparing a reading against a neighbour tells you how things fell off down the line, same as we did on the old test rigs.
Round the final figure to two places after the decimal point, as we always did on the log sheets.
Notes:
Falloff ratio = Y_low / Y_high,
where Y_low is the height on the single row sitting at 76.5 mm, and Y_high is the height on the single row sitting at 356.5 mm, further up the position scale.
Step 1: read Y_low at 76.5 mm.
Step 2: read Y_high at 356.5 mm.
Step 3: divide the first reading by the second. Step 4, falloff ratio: 1.00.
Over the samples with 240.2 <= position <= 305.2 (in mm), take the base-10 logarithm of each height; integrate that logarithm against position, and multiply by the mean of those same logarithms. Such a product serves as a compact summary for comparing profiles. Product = 288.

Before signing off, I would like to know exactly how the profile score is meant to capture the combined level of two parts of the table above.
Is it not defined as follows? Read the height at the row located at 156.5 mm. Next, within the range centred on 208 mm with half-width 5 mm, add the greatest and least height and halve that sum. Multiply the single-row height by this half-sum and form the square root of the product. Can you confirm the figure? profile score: 121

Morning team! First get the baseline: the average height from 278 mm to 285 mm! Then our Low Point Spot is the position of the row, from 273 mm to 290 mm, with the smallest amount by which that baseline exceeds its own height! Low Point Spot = 279.0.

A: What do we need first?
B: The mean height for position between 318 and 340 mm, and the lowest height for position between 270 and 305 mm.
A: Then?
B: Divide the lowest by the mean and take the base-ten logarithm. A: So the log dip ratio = 0.14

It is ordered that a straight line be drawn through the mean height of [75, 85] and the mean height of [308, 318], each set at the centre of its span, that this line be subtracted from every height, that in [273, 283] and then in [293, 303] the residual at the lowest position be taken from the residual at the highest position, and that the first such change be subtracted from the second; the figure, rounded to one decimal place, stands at 1.0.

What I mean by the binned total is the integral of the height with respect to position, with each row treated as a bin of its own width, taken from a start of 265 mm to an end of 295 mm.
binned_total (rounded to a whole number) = 4030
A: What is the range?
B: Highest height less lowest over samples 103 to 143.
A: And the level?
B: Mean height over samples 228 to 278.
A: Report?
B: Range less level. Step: -112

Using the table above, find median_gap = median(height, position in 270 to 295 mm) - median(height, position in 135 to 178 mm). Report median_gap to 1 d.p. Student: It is 6.5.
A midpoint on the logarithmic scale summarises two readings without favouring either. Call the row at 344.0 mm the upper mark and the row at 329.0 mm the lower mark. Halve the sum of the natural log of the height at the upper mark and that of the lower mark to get 4.53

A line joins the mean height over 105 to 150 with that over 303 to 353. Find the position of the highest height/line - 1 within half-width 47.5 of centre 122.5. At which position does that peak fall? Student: 119.0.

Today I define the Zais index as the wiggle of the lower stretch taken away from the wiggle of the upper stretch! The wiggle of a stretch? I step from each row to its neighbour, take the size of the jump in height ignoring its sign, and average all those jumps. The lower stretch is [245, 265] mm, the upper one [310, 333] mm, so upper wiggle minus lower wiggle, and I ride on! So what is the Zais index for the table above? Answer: 5.6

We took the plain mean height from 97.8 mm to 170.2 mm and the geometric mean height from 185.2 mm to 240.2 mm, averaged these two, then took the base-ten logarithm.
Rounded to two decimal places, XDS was 2.11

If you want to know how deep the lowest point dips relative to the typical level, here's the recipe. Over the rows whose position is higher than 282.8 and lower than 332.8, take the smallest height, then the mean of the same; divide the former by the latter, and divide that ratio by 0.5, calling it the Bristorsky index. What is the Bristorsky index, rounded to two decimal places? 1.19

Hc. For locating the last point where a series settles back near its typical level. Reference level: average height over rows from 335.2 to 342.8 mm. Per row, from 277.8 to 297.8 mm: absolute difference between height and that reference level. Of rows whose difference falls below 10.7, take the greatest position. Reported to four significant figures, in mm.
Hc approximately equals 296.5 mm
